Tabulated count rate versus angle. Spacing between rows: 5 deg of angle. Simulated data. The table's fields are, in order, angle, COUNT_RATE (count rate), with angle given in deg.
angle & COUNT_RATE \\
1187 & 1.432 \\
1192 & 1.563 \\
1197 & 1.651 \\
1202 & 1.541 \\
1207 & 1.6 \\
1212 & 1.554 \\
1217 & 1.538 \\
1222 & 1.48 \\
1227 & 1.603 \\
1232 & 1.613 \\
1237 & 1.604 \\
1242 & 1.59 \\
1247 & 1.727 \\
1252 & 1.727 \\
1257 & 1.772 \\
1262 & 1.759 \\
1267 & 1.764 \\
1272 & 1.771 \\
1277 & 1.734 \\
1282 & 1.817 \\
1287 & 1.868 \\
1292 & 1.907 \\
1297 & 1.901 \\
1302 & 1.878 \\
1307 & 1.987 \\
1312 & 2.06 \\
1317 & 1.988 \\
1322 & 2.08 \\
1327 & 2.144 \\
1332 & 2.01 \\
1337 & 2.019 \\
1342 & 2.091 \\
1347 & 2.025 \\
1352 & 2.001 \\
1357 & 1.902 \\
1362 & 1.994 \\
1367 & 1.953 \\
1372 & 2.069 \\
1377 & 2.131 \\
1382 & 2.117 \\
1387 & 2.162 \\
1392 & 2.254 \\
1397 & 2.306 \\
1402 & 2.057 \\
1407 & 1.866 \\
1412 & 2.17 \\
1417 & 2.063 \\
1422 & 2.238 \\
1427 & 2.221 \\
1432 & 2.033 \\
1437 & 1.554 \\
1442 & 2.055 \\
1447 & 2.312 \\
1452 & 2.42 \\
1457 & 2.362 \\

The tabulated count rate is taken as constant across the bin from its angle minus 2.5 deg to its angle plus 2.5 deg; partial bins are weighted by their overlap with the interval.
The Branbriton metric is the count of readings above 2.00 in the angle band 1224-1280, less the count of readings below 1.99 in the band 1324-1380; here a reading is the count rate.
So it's -2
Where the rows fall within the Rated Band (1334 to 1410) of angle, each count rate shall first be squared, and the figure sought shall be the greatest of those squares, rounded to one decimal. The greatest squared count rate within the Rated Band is 5.3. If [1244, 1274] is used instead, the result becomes 3.1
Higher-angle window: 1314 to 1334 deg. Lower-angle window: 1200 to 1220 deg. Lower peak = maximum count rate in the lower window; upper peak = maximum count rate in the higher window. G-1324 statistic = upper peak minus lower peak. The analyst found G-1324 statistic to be 0.54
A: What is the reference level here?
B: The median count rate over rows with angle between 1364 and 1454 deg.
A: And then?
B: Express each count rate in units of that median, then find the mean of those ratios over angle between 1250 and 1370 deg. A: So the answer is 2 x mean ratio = 1.81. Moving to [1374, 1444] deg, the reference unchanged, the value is 1.97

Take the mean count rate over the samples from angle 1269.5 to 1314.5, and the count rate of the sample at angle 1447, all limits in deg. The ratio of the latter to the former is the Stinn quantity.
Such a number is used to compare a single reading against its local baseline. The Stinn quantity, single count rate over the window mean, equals 1.23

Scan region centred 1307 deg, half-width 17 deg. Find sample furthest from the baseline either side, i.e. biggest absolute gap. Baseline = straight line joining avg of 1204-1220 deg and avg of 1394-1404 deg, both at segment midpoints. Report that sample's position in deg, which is 1312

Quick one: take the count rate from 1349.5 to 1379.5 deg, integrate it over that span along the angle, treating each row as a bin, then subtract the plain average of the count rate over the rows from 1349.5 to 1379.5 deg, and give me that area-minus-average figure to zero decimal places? 58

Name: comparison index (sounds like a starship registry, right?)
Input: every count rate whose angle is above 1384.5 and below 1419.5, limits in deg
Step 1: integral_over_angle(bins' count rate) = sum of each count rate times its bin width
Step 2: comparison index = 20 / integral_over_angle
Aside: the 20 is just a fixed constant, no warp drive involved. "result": 0.27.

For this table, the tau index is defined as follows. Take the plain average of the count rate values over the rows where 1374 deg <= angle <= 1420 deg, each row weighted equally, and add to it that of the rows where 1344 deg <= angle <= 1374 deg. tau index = 4.12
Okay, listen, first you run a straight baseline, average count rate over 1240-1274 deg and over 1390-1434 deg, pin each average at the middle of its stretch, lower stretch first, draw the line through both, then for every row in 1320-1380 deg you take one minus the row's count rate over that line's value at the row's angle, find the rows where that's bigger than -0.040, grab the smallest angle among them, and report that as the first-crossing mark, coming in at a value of 1347 deg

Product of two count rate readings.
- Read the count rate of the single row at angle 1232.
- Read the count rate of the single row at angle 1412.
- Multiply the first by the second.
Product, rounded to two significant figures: 3.5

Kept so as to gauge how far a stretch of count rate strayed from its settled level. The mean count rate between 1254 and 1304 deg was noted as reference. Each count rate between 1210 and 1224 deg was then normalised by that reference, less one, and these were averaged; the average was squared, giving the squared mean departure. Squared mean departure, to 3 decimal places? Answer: 0.026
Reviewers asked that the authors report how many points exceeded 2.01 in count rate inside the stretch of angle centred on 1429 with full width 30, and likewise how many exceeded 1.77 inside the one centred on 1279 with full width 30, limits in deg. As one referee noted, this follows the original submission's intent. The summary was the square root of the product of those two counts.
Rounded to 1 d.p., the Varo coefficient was 4.5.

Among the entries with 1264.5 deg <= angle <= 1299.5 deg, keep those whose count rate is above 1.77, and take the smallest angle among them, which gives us 1272 deg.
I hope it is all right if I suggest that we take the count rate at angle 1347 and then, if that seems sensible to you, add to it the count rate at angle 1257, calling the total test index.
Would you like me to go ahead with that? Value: 3.80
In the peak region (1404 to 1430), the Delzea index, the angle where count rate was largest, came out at 1422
